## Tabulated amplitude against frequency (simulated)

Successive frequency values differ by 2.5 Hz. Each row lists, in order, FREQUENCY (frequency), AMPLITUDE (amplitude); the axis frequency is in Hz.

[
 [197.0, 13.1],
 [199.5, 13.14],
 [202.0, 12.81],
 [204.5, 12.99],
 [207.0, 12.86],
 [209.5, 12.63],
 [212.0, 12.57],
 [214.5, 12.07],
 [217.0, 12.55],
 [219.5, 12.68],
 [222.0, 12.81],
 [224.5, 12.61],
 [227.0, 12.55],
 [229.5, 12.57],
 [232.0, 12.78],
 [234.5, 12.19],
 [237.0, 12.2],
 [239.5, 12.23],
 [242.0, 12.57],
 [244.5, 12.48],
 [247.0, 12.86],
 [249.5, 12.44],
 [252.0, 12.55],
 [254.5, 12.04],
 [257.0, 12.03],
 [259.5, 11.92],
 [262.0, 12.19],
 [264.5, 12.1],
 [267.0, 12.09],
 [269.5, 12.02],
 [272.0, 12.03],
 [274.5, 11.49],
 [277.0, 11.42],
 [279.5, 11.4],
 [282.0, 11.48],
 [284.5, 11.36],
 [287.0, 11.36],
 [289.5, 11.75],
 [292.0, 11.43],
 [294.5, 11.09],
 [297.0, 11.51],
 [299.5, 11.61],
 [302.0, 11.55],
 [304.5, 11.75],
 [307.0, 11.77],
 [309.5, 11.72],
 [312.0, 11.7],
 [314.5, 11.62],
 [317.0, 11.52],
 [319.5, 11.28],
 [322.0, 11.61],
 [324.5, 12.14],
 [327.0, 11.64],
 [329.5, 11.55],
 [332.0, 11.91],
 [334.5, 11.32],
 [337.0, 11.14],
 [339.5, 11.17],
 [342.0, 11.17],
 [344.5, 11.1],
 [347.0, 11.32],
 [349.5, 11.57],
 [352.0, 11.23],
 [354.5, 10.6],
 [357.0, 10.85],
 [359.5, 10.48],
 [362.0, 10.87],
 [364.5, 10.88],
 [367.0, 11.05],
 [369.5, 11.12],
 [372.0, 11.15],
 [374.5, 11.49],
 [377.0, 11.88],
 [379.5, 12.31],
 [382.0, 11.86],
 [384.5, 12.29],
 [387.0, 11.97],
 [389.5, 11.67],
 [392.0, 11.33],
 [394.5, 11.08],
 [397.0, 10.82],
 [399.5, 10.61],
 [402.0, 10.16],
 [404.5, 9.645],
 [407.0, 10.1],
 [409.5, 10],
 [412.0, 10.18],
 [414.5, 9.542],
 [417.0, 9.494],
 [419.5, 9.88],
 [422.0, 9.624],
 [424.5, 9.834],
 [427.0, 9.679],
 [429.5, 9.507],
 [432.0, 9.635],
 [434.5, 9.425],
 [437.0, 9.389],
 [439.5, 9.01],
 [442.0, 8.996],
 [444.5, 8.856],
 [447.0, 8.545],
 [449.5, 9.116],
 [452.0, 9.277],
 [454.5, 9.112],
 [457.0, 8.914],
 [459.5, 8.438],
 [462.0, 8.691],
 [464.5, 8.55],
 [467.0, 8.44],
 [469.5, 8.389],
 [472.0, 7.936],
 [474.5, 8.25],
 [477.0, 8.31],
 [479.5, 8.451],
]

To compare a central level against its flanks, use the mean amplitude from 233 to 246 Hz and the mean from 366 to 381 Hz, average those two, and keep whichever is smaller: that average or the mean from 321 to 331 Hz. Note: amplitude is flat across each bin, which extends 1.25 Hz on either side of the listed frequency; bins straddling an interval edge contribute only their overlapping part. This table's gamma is 11.7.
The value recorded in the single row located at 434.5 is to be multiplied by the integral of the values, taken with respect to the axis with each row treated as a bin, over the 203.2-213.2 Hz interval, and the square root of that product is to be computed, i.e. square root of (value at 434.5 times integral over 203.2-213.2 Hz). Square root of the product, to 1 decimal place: 34.7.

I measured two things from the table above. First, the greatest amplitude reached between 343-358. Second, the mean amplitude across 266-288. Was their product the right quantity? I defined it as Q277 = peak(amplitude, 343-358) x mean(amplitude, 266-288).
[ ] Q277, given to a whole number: 135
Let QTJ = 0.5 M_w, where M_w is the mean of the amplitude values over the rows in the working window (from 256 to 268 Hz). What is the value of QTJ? 6.03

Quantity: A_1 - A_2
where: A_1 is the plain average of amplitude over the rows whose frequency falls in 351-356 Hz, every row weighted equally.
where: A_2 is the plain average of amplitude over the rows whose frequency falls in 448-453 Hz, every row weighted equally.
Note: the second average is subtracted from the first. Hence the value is 1.7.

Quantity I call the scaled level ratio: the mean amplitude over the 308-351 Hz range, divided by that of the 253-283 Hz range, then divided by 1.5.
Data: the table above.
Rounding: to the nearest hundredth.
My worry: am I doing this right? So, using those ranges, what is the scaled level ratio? 0.65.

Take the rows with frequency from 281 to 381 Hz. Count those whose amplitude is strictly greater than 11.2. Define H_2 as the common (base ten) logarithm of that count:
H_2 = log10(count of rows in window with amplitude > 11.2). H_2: 1.4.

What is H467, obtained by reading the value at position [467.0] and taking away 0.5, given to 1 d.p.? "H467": 7.9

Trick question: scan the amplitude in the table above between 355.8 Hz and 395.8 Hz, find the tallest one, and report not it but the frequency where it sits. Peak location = 379.5 Hz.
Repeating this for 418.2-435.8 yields 419.5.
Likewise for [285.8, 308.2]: 307.0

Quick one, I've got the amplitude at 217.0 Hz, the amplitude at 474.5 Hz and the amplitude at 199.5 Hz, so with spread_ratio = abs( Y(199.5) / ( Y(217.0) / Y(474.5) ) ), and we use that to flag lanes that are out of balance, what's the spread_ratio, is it 8.6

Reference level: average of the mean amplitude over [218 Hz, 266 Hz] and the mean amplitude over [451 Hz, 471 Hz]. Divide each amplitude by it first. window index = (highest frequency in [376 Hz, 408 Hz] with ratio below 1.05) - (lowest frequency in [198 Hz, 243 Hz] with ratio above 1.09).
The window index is 207.5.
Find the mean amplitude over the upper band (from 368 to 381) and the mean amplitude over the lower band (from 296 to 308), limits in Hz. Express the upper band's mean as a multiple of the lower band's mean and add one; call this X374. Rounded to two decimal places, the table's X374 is 2.00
